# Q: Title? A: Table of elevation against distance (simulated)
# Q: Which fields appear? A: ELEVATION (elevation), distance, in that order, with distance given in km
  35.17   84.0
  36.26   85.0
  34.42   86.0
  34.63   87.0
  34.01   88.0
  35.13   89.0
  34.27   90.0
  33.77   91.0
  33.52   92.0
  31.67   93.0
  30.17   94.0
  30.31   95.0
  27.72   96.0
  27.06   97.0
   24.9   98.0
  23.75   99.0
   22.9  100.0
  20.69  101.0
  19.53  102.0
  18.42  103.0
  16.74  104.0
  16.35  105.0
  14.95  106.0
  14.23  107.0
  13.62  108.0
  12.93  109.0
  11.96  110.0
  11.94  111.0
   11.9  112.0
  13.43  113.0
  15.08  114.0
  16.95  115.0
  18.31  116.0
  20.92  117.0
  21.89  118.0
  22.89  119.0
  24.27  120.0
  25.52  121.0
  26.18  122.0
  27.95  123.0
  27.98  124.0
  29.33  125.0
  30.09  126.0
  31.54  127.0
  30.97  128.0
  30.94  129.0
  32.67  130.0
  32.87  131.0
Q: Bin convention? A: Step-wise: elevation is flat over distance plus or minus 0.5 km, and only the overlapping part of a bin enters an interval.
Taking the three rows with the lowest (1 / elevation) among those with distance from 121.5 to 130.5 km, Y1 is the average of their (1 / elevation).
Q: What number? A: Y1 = 0.032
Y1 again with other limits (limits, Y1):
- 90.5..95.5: 0.030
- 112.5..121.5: 0.041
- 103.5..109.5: 0.063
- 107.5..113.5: 0.075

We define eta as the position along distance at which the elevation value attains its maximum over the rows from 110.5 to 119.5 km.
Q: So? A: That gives 119.0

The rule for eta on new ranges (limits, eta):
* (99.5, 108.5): 100.0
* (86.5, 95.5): 89.0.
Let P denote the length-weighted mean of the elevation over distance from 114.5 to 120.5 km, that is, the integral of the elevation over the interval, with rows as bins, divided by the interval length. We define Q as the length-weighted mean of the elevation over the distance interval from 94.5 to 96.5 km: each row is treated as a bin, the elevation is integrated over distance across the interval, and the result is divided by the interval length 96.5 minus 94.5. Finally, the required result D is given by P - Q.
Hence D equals -8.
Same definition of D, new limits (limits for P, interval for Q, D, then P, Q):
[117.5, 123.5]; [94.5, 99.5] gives -2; 25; 26.7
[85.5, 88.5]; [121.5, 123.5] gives 7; 34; 27.1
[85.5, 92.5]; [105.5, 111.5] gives 21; 34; 13.3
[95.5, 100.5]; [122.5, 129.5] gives -5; 25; 29.8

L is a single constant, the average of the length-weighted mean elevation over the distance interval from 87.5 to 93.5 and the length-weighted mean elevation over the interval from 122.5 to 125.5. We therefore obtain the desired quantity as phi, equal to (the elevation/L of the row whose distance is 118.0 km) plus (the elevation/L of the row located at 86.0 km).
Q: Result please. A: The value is 1.8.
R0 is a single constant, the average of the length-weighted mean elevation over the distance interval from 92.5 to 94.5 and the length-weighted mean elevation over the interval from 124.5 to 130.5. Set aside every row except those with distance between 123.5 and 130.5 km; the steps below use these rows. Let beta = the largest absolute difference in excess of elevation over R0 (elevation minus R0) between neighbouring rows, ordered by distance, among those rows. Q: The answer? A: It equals 1.7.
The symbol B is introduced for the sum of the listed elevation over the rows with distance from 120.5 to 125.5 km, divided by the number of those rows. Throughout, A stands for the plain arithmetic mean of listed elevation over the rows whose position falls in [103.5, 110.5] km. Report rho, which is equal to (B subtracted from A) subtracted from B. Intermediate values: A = 14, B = 27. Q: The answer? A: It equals 40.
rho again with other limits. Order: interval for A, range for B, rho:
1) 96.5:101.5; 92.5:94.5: 38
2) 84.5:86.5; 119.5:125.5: 18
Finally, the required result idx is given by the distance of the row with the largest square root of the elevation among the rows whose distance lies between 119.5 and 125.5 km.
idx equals 125.0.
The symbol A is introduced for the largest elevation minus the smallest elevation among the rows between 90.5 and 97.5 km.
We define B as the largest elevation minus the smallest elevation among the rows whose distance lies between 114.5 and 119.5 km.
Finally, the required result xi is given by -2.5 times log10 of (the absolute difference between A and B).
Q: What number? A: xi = 0.3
